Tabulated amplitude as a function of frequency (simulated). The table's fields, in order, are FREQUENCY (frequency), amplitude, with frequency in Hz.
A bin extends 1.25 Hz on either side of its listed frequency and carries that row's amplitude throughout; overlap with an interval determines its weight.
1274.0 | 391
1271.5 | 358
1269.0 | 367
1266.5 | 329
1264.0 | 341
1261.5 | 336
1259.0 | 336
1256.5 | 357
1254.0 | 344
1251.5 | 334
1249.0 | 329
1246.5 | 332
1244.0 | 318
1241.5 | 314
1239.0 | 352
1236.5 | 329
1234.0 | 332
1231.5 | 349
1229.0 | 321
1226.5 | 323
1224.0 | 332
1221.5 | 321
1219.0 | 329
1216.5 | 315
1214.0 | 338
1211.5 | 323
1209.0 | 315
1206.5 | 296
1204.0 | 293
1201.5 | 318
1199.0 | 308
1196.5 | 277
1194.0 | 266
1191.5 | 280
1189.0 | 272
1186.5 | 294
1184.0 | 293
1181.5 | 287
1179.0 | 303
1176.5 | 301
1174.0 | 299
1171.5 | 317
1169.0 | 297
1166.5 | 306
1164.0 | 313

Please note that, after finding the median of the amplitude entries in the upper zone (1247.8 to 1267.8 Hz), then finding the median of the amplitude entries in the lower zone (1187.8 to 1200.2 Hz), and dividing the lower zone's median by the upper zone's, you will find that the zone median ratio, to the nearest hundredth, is 0.82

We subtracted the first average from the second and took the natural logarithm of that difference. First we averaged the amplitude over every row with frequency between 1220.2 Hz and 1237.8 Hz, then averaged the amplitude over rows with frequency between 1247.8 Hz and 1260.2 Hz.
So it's 2.34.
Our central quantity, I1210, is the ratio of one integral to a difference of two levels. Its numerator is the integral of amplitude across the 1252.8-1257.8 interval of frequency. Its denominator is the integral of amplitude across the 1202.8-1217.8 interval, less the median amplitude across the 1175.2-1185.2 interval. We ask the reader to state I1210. 0.40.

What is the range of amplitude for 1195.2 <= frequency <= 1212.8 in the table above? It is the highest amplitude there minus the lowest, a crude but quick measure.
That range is 46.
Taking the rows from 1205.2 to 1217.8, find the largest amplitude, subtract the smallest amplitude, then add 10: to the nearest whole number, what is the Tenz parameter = 52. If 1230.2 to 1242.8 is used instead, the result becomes 48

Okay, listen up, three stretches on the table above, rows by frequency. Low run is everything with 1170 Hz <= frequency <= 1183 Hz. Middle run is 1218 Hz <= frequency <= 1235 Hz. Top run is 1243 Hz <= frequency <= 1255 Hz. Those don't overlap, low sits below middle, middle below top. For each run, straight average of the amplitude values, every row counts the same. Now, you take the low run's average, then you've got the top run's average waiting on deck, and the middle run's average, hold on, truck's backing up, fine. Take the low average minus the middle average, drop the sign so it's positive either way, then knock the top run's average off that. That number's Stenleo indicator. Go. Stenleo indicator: -303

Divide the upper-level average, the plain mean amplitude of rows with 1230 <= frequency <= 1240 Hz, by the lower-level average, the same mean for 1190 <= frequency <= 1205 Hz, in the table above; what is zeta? 1.17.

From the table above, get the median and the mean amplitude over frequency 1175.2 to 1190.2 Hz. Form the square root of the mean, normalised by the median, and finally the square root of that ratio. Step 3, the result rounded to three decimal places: 0.241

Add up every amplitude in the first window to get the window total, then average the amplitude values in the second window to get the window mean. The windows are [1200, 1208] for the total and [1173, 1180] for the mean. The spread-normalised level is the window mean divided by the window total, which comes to 0.33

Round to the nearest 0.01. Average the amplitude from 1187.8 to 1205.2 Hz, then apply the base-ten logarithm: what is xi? 2.46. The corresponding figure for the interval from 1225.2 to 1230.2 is 2.51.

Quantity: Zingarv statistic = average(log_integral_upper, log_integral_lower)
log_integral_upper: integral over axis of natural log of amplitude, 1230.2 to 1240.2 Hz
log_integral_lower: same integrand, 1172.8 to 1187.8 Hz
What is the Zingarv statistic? 72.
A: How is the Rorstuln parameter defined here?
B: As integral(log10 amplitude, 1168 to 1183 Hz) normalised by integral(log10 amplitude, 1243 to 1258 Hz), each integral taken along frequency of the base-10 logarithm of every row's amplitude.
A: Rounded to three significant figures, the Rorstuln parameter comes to 0.981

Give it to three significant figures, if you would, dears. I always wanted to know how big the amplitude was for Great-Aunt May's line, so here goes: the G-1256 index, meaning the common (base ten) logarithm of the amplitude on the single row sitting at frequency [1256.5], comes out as 2.55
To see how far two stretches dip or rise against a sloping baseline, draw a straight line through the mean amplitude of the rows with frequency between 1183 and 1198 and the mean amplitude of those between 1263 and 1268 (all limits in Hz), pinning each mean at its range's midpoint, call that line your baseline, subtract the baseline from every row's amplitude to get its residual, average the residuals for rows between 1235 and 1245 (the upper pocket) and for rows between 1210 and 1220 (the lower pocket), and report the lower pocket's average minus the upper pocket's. 16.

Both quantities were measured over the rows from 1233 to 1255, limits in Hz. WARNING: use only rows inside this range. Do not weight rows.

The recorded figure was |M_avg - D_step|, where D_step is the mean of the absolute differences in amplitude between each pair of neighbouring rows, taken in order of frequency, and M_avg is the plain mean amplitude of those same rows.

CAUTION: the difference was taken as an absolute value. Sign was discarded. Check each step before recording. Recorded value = 319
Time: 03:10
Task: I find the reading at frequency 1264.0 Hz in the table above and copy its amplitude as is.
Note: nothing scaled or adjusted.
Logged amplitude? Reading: 341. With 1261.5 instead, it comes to 336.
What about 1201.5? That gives 318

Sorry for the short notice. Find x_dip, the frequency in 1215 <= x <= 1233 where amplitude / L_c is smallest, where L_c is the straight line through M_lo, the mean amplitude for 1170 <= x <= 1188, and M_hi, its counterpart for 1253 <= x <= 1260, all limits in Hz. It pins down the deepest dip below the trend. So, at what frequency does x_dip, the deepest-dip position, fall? 1229.0 Hz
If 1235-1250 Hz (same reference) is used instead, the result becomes 1241.5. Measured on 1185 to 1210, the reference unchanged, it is 1194.0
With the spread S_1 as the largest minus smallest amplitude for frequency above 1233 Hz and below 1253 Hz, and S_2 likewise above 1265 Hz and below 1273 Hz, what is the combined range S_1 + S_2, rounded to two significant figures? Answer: 76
